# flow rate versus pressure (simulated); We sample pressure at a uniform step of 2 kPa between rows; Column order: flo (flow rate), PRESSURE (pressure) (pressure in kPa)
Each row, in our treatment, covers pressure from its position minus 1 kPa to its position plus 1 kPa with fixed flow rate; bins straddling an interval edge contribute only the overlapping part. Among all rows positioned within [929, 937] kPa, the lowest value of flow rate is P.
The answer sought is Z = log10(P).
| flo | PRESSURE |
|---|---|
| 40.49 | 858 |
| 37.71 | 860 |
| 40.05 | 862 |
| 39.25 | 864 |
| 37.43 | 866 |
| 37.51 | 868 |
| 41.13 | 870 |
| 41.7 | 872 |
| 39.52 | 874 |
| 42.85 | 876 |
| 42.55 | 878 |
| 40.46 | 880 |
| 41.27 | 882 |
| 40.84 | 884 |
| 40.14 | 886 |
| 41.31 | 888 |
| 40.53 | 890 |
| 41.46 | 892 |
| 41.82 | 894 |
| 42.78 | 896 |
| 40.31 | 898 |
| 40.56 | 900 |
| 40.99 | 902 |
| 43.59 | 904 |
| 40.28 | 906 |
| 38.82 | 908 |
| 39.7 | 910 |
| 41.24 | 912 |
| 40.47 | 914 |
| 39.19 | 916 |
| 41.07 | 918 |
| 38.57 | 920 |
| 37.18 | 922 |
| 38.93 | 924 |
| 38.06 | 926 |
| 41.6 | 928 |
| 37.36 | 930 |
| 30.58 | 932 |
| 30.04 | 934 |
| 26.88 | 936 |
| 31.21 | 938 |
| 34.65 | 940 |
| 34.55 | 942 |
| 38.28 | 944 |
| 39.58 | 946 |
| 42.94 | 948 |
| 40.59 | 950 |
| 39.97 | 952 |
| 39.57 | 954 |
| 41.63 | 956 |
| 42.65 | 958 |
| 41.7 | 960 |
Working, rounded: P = 26.88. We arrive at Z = 1.43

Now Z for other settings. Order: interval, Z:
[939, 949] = 1.54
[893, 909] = 1.59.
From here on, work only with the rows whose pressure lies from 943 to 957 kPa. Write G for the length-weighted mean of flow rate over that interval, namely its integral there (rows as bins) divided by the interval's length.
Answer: 40.4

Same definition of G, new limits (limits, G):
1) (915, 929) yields 39.2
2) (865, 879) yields 40.4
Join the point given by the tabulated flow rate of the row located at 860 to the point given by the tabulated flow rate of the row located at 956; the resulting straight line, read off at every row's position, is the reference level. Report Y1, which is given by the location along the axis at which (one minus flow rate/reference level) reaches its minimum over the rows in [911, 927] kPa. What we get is 912 kPa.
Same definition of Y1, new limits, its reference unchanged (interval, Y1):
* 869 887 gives 876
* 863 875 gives 872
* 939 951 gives 948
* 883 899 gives 896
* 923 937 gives 928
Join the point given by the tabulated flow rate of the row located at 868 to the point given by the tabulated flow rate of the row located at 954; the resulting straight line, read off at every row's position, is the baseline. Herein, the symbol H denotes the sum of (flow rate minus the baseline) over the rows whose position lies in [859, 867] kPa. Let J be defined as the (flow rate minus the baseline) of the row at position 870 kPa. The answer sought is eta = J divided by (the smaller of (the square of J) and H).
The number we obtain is 0.7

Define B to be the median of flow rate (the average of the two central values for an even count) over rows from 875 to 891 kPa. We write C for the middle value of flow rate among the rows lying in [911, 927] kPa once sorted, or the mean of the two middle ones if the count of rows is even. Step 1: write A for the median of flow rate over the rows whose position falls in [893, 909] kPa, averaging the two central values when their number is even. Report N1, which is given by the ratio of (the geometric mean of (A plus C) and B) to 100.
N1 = 0.573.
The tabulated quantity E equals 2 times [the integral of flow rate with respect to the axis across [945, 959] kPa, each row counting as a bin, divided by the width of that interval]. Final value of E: 82.0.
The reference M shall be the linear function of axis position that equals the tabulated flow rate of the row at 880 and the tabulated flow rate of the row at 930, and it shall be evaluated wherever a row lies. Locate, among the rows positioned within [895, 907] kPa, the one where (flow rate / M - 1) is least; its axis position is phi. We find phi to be 898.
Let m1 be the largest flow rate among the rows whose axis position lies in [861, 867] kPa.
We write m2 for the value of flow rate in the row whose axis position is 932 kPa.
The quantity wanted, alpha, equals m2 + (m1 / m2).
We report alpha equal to 31.9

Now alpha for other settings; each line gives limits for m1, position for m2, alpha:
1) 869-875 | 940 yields 35.9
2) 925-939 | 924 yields 40.0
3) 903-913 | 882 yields 42.3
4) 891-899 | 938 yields 32.6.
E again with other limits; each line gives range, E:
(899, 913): 81.5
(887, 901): 82.5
